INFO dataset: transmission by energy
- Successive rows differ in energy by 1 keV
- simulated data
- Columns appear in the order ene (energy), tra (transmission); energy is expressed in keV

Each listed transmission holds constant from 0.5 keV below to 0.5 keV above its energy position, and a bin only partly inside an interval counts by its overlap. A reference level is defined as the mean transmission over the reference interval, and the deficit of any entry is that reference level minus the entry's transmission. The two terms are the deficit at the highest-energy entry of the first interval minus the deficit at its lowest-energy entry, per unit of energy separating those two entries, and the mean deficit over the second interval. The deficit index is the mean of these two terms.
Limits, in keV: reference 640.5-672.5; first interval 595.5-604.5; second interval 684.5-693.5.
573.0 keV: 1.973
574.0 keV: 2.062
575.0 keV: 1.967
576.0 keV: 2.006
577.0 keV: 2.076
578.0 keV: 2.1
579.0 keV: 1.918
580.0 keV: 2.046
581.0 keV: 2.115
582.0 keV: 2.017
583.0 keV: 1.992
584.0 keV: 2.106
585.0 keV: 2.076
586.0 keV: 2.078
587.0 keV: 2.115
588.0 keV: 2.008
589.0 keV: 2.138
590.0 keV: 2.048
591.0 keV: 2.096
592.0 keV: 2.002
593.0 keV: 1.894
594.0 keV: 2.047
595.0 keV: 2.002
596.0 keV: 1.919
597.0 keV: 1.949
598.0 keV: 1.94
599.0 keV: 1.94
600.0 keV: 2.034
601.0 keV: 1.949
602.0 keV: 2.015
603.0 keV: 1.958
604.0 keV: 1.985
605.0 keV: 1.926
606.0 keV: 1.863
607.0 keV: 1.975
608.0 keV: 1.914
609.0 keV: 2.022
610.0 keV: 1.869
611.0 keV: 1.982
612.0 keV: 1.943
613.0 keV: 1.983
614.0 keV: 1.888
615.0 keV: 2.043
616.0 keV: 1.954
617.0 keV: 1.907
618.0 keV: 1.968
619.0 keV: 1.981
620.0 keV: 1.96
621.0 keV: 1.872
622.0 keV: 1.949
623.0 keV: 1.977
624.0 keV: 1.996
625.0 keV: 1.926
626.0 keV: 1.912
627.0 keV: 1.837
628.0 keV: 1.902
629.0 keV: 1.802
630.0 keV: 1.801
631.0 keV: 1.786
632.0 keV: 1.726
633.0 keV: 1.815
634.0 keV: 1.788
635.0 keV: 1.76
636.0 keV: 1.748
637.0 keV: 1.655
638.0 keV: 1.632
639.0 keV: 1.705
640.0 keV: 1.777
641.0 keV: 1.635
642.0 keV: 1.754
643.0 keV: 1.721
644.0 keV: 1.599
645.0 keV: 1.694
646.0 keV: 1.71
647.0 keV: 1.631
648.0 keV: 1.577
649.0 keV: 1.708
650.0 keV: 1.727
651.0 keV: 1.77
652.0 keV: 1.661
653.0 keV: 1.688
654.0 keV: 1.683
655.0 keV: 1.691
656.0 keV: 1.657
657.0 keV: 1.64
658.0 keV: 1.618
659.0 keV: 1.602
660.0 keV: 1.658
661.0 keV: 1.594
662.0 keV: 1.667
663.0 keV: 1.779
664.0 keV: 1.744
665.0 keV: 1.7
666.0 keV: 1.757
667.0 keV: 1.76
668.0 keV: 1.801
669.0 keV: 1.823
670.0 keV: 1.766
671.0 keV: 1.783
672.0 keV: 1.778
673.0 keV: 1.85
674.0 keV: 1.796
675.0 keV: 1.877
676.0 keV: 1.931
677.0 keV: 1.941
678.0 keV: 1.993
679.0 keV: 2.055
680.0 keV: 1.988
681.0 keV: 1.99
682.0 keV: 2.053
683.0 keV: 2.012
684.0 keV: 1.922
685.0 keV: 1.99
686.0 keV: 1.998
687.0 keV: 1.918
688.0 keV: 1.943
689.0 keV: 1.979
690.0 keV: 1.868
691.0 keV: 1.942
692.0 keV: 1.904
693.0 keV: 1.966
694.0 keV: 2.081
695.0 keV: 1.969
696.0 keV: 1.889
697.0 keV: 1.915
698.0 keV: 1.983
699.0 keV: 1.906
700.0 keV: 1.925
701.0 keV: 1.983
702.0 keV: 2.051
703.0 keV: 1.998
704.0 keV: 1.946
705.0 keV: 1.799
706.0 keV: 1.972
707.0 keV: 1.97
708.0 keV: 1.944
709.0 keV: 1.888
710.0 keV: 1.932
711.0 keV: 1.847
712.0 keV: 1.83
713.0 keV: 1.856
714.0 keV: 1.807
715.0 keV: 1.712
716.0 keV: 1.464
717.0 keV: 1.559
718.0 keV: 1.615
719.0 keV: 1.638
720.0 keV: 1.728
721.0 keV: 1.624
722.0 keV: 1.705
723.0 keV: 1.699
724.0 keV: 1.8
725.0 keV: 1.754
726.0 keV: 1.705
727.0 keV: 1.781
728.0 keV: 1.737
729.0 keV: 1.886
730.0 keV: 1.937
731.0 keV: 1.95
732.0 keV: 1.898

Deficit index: -0.13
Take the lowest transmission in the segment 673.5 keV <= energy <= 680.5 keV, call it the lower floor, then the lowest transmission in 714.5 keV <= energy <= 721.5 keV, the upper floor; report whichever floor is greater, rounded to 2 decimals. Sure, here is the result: 1.80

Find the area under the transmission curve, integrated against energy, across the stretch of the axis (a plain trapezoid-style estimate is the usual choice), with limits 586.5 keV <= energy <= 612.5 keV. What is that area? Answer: 52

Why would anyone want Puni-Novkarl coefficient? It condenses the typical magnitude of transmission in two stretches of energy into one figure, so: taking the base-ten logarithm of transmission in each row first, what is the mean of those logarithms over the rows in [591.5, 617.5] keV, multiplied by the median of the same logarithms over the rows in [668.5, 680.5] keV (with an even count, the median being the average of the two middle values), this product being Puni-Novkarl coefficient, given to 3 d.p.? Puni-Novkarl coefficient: 0.079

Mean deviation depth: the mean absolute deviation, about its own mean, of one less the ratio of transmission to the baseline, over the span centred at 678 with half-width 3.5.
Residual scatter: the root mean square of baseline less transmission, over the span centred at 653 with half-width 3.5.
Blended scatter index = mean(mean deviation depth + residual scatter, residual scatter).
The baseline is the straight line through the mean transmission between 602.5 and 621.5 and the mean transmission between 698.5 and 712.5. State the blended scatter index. 0.256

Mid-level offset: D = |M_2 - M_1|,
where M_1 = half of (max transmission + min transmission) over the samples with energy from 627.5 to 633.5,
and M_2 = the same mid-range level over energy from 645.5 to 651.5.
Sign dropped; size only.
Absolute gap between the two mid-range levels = 0.14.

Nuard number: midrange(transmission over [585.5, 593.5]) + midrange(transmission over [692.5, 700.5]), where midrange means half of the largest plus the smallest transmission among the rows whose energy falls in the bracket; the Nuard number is 4.0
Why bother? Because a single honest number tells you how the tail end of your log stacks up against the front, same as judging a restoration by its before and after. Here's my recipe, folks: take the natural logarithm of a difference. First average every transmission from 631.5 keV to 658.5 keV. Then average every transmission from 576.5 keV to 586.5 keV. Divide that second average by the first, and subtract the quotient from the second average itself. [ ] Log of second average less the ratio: -0.17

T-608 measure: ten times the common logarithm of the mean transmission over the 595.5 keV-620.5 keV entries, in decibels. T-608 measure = 2.91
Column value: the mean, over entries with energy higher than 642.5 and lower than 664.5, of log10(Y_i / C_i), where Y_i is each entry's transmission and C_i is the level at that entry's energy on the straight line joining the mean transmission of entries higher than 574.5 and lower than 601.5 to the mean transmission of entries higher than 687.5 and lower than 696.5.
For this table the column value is -0.072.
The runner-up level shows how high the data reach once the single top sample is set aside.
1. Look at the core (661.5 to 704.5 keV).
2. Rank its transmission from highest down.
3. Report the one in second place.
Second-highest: 2.055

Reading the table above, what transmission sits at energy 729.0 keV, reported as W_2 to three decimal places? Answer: 1.886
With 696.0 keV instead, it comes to 1.889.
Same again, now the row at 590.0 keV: 2.048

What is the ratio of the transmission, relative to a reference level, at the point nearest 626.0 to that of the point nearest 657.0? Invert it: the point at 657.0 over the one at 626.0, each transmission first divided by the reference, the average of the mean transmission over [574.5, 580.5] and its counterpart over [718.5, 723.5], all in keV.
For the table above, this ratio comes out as 0.86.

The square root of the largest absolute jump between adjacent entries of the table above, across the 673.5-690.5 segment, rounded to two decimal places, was 0.33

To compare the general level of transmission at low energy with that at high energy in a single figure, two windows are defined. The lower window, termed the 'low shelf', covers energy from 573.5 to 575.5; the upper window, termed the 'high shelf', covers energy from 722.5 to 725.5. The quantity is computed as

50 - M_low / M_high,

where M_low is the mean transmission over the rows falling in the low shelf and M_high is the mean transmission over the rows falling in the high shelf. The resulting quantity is 48.8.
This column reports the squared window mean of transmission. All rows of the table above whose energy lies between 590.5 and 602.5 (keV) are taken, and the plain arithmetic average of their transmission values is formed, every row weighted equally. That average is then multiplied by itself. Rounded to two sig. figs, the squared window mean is 3.9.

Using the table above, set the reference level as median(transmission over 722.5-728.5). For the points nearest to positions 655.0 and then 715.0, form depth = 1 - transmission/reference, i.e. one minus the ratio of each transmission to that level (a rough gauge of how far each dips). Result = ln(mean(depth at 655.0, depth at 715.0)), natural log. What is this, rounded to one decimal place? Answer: -3.7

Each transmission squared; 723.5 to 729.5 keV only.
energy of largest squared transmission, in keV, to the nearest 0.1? 729.0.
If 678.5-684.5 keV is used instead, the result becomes 679.0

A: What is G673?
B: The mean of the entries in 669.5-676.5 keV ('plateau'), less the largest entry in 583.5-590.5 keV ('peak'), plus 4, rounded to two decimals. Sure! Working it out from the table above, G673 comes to 3.69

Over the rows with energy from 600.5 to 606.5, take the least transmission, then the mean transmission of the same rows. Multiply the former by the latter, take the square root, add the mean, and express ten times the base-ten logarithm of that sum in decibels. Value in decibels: 5.86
